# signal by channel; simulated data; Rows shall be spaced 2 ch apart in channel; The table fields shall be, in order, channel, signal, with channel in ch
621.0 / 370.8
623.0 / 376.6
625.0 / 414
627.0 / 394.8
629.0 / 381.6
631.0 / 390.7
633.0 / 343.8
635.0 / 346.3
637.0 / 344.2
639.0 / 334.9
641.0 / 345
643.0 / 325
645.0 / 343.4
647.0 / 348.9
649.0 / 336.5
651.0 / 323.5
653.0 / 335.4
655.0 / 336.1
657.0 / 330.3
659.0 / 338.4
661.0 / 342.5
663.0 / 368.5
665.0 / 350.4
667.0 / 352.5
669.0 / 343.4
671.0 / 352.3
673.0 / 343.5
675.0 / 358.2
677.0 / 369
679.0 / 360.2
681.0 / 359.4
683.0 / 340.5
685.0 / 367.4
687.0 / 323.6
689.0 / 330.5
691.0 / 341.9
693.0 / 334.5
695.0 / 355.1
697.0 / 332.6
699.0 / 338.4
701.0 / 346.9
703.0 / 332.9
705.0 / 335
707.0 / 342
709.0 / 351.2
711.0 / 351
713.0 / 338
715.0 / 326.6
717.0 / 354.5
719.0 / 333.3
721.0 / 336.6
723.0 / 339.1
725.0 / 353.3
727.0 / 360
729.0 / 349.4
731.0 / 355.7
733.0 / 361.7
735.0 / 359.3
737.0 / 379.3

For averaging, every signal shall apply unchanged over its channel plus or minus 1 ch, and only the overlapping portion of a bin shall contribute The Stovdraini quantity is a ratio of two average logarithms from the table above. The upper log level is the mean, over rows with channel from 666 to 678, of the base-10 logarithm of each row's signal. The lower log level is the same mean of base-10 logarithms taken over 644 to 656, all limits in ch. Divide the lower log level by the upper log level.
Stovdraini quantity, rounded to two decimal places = 0.99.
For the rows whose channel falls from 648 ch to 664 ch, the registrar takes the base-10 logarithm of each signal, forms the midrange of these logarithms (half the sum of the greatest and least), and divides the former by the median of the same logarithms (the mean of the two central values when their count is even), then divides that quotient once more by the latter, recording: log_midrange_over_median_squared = 0.398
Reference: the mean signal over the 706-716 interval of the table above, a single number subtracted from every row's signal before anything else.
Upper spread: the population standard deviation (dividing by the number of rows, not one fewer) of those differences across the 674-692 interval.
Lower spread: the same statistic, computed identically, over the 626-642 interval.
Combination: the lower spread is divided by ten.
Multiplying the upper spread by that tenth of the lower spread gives 35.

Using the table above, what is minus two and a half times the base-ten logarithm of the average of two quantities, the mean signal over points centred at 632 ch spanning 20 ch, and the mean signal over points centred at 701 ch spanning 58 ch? -6.38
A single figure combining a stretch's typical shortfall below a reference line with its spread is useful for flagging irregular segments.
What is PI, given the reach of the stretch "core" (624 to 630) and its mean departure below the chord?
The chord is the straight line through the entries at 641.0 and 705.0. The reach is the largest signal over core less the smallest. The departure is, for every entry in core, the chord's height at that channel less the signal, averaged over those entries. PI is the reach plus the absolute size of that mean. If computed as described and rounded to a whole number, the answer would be 82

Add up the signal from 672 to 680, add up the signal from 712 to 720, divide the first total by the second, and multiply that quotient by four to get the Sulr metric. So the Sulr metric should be 4.23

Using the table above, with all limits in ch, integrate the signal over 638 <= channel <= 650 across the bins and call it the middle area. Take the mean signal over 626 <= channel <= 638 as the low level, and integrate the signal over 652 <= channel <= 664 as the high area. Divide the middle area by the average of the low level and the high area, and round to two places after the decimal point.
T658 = 1.82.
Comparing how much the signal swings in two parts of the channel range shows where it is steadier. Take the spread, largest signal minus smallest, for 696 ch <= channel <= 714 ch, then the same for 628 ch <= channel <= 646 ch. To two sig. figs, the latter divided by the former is 3.5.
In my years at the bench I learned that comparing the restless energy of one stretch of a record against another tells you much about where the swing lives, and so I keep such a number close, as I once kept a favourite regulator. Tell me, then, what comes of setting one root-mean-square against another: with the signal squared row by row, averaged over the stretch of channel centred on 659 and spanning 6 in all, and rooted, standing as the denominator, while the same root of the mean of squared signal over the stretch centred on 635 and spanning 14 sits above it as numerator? 1.06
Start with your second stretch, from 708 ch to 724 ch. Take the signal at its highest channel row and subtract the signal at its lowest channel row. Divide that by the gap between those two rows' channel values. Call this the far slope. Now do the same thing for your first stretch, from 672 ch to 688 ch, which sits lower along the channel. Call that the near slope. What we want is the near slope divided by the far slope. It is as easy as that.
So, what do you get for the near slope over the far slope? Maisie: 2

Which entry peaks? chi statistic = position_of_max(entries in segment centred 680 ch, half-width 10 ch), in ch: 677.0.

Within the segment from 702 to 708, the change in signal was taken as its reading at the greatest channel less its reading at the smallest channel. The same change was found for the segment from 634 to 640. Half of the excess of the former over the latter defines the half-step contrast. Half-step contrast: 10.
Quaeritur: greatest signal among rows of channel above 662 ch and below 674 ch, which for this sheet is 368.5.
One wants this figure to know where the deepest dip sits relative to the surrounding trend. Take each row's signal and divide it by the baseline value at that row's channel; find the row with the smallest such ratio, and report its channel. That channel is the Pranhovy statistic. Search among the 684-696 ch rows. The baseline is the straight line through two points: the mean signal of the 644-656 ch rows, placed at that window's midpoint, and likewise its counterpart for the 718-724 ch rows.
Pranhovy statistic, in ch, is 687.0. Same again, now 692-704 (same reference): 697.0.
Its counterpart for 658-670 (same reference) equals 659.0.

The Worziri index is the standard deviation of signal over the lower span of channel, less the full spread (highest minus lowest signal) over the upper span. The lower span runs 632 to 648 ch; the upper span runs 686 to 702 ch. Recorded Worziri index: -24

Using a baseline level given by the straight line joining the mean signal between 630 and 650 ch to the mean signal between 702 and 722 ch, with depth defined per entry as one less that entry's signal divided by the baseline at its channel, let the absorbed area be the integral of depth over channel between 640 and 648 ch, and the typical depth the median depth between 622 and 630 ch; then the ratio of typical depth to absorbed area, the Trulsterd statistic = -1.04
